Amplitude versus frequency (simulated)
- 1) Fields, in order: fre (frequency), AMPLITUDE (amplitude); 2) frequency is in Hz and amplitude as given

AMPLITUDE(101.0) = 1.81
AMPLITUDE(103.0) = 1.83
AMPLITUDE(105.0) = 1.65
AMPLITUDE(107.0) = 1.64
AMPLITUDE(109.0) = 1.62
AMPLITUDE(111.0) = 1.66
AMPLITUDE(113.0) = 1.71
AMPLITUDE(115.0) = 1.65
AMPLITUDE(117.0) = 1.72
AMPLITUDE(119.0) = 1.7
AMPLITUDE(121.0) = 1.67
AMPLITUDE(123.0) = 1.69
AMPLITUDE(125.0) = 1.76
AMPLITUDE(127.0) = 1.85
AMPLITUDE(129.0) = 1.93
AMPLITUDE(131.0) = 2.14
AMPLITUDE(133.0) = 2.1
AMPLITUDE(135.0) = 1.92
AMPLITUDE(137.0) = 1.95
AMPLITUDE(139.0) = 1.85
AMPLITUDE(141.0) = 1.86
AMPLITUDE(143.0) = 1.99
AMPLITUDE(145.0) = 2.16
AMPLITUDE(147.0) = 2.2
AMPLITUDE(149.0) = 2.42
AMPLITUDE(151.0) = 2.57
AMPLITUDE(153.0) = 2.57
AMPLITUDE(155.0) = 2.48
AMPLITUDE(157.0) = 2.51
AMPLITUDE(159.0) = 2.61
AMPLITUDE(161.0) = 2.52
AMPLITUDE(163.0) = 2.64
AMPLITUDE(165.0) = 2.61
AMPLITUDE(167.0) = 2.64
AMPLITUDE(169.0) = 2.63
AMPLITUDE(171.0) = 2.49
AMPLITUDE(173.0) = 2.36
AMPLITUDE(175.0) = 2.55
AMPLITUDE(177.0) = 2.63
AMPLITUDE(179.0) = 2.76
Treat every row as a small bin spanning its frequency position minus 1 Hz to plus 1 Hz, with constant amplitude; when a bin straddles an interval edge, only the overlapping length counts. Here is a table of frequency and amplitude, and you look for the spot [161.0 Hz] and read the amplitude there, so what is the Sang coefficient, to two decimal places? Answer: 2.52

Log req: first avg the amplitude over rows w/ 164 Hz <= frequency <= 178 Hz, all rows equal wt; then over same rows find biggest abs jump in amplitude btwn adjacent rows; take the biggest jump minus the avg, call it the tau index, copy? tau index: -2.4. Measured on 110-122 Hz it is -1.6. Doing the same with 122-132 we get -1.7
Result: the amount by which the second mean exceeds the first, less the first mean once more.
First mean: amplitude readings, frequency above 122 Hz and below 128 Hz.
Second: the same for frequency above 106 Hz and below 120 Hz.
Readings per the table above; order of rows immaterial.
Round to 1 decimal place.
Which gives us -1.9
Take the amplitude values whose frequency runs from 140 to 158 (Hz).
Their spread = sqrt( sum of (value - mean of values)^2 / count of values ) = 0.25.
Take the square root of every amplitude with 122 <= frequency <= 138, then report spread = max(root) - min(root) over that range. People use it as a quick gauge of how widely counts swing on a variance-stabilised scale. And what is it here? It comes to 0.163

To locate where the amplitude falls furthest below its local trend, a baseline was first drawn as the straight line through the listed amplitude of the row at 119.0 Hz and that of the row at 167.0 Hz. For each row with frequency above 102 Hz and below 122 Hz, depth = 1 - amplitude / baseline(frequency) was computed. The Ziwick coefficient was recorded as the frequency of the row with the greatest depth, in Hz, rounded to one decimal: 121.0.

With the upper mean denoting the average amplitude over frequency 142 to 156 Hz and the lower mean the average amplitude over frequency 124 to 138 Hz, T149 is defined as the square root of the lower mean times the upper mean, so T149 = 2.14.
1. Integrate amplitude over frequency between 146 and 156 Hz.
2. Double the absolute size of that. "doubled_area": 49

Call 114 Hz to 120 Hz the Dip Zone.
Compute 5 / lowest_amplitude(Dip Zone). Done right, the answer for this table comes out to 3.0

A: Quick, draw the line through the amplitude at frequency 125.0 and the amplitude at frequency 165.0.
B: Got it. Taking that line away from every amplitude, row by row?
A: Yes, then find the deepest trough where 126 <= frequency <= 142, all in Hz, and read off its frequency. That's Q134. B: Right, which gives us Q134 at 141.0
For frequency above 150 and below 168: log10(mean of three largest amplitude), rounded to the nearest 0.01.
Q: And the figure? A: 0.42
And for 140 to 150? 0.35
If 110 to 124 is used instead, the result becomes 0.23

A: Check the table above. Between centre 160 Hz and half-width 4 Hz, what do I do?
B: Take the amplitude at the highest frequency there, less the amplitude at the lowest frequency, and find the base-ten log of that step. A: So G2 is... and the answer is -0.89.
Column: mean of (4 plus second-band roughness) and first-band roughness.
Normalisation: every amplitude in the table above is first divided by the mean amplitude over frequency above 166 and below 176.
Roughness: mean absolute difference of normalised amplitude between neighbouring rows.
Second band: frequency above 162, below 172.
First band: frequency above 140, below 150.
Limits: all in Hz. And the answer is 2.04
